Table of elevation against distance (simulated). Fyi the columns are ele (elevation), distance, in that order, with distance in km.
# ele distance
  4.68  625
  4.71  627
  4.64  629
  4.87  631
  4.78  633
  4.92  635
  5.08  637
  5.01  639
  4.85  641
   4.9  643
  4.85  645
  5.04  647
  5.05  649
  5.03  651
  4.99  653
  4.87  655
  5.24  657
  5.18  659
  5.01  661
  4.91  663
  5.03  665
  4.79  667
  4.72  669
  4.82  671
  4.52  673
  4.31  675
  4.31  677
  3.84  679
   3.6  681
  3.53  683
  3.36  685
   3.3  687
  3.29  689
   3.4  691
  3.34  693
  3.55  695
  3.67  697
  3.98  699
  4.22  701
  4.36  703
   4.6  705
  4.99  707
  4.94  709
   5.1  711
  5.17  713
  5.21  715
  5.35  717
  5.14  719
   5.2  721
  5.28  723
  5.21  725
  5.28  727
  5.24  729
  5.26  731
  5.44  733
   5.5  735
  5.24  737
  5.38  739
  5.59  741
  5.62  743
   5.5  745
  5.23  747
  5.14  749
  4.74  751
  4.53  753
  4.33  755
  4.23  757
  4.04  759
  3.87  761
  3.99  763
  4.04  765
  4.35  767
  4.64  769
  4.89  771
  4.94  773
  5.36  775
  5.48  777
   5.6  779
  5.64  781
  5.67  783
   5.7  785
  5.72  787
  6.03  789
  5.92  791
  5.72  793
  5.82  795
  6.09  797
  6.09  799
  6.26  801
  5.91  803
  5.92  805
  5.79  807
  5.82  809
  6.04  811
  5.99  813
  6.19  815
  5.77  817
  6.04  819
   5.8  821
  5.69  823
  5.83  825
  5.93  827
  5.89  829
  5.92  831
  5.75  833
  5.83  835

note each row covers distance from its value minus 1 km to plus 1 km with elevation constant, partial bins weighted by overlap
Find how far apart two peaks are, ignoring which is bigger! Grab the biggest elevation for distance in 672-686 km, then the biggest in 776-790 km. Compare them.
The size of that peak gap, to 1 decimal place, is 1.5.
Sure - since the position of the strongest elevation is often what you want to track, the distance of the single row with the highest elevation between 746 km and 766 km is 747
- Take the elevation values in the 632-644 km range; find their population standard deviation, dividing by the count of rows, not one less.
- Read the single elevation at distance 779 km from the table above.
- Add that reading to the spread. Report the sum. 5.7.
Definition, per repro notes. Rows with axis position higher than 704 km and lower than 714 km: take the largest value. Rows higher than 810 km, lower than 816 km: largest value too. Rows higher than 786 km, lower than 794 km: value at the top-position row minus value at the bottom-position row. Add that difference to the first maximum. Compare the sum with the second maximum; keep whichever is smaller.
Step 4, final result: 5.2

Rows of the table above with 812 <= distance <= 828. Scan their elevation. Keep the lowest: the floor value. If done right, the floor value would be 5.69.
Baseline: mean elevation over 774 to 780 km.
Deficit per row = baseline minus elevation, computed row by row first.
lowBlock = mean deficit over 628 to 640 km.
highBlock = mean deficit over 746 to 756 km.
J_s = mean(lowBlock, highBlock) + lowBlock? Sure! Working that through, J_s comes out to 1.2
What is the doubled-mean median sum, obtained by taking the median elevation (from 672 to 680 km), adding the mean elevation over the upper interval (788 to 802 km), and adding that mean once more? 16.3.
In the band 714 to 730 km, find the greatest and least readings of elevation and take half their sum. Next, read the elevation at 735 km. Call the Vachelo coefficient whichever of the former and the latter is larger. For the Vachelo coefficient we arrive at 5.5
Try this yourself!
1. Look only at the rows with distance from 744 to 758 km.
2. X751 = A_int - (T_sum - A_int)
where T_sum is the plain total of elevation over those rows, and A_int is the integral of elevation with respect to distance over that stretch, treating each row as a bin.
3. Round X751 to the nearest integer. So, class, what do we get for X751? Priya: 101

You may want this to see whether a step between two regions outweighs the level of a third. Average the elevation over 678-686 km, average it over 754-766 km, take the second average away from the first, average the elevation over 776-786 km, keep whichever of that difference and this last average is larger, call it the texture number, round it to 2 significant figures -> 5.6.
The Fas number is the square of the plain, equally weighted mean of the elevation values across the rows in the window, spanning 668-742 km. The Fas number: 21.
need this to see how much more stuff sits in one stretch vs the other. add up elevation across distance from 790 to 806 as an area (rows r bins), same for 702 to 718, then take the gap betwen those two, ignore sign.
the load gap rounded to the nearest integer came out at 16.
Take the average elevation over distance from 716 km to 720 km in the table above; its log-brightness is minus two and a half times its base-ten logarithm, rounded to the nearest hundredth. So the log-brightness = -1.80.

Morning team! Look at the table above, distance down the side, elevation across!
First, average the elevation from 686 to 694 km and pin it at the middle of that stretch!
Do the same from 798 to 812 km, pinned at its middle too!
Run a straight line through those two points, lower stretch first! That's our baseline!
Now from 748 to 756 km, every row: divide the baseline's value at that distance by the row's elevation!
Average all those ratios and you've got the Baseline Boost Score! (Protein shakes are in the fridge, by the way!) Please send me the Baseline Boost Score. 1.02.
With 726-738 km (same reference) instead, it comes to 0.81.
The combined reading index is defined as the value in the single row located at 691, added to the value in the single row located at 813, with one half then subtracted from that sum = 8.9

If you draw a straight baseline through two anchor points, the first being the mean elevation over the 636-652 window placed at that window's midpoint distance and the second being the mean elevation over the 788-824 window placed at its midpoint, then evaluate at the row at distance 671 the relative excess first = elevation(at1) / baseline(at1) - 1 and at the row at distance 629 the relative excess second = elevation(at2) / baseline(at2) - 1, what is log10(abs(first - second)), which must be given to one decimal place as -2.0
